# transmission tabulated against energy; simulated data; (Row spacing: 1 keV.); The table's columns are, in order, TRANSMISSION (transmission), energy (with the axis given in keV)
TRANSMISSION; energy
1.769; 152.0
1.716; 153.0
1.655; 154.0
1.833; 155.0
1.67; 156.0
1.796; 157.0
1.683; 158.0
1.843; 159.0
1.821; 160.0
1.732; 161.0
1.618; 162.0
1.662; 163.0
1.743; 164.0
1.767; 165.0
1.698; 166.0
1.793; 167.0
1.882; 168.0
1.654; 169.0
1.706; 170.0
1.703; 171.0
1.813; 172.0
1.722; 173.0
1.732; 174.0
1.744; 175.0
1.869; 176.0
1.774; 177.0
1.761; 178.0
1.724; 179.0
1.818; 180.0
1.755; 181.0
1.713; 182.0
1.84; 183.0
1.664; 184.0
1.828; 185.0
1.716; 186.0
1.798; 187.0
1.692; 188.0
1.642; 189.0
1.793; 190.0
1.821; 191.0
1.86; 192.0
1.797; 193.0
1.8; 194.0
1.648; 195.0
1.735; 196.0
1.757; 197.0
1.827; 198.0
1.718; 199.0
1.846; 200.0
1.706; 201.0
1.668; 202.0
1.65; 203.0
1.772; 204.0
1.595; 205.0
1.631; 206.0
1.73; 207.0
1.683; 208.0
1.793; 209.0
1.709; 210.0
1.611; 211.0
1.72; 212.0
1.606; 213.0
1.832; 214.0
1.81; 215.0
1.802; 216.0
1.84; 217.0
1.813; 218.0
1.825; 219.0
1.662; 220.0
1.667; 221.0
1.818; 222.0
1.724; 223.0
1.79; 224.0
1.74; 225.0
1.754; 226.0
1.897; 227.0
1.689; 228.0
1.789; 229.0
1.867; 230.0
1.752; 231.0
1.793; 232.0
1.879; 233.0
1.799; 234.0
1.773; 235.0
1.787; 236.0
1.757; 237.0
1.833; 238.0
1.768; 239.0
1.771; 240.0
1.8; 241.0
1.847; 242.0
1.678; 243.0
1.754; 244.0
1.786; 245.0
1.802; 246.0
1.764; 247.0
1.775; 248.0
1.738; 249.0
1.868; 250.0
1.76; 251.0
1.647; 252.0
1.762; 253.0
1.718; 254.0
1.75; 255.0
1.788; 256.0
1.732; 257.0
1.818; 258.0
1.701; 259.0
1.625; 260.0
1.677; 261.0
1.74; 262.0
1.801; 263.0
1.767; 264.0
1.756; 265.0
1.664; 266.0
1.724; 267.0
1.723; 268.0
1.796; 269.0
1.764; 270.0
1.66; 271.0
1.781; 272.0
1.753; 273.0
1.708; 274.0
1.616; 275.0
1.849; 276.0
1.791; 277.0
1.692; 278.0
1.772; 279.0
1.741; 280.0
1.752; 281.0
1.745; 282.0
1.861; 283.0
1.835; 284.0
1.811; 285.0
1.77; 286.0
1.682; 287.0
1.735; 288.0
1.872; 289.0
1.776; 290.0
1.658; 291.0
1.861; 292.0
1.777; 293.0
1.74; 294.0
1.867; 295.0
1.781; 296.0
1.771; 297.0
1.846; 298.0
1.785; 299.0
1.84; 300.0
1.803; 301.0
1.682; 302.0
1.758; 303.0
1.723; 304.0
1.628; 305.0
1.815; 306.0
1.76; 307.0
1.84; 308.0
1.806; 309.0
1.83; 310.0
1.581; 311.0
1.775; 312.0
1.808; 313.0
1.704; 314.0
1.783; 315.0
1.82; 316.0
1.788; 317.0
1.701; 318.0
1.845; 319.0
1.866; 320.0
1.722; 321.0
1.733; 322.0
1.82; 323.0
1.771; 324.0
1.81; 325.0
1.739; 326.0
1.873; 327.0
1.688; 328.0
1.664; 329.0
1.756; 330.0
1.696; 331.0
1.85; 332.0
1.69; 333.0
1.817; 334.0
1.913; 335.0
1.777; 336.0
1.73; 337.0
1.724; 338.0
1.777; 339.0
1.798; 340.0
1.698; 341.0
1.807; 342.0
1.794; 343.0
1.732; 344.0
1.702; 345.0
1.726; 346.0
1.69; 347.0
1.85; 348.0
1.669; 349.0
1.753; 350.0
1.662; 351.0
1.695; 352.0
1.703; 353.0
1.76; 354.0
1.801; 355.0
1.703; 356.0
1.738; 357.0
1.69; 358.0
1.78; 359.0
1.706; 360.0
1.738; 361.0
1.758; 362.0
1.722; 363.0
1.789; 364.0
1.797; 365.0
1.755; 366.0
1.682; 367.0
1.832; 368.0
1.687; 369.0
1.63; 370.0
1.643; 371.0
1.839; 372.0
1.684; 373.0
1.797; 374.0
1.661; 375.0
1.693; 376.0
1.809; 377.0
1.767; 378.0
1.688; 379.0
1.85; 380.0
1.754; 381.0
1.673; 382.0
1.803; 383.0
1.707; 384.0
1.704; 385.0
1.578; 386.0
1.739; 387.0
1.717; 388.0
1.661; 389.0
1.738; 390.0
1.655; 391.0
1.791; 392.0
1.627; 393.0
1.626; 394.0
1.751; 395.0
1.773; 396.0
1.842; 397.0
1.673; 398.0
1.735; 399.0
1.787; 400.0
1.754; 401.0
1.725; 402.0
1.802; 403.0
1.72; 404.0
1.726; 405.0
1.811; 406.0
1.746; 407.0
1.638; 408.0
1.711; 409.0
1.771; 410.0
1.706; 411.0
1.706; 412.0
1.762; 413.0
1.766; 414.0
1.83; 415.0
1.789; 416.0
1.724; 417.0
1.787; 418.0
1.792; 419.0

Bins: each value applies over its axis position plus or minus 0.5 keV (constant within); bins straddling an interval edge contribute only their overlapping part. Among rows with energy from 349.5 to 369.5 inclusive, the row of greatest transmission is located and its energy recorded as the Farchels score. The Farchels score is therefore 368.0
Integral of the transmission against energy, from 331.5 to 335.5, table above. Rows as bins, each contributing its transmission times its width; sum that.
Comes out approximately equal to 7.27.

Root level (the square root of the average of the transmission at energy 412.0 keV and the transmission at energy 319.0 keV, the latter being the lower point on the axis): 1.33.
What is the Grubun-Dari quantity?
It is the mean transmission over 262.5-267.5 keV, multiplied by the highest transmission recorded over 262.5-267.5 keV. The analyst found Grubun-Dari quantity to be 3.14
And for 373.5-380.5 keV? 3.24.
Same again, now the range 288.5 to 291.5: 3.31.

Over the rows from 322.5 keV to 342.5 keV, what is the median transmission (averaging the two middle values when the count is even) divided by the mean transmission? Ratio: 1.002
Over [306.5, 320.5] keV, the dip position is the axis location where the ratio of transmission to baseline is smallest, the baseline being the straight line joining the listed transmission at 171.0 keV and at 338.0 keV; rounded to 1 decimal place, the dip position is 311.0 keV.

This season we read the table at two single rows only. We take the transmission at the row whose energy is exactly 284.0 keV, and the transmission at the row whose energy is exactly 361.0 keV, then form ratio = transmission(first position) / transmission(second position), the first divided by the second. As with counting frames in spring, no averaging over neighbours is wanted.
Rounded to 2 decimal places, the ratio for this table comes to 1.06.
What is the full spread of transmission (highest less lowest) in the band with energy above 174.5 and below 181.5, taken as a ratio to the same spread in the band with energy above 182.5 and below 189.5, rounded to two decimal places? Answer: 0.73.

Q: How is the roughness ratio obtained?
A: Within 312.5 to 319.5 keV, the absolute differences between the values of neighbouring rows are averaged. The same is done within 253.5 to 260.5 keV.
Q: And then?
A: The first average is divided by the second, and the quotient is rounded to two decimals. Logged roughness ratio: 1.19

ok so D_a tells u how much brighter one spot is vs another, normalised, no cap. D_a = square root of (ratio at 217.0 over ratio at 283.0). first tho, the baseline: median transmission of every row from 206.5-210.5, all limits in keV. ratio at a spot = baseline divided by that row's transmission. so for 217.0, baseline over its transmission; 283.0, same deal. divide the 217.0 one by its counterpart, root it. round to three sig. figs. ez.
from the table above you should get 1.01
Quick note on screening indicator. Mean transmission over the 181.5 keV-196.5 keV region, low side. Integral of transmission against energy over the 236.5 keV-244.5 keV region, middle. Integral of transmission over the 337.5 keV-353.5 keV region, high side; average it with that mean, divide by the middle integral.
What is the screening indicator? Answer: 1.0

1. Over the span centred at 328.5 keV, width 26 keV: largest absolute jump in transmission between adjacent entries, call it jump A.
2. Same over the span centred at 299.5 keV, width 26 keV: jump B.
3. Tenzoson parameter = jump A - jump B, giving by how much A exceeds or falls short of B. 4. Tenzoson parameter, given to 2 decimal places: -0.06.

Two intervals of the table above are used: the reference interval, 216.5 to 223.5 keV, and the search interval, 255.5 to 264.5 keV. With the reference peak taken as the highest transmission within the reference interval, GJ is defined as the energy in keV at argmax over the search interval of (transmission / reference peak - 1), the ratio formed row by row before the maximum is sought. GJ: 258.0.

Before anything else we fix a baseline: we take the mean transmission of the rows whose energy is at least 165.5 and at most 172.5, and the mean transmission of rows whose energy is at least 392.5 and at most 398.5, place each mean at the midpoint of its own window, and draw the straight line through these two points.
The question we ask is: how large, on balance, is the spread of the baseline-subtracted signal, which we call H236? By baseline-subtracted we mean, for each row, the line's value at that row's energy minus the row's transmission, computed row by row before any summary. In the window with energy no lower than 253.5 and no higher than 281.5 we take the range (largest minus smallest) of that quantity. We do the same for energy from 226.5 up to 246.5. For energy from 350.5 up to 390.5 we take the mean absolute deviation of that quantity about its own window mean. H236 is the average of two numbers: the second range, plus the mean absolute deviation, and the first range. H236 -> 0.250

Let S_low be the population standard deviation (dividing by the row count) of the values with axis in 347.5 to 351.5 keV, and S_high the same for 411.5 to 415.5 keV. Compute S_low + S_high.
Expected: 0.12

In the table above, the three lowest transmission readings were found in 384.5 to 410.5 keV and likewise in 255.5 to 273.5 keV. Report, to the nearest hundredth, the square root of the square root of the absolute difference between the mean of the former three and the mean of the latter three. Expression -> 0.45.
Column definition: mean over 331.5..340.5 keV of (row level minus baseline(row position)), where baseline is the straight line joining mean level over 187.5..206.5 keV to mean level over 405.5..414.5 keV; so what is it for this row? 0.051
